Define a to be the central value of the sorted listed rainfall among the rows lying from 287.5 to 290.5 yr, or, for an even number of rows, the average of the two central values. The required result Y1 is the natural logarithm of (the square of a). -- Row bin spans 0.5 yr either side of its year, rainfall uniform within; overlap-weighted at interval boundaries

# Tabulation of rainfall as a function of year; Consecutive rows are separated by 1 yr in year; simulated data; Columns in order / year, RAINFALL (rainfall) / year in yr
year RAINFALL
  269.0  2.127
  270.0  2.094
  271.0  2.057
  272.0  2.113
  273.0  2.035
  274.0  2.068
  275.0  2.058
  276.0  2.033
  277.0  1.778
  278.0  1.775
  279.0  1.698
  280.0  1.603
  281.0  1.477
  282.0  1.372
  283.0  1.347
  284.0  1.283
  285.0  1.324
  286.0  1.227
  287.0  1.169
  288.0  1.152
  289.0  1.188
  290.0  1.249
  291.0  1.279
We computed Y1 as 0.3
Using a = 1.2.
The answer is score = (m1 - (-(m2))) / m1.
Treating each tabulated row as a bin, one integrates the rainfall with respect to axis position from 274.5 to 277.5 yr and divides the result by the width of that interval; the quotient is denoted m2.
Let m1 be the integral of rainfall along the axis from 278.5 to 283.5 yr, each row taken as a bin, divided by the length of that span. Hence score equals 2.30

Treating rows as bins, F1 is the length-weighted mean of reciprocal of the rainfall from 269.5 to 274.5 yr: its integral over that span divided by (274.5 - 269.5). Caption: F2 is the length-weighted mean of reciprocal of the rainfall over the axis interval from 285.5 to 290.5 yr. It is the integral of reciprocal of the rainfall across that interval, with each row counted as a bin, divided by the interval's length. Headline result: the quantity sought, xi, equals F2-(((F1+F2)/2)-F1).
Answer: 0.66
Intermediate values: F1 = 0.48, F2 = 0.84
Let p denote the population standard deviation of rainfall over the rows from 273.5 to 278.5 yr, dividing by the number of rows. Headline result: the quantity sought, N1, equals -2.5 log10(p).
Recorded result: 2.17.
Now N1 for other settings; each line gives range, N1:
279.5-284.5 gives 2.37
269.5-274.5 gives 3.90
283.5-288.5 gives 2.96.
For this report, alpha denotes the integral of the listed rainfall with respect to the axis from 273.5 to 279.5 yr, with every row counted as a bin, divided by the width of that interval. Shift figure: 1.90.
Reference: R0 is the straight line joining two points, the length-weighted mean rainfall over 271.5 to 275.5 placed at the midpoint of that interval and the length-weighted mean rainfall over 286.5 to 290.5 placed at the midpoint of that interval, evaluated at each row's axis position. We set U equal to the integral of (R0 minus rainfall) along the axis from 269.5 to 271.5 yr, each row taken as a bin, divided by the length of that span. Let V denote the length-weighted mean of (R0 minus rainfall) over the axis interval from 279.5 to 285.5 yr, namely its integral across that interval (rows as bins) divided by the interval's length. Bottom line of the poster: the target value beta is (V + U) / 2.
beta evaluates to 0.154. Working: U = 0.17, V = 0.14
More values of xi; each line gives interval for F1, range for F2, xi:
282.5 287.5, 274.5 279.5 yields 0.66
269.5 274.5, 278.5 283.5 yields 0.58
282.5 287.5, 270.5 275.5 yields 0.64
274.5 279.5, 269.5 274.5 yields 0.51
